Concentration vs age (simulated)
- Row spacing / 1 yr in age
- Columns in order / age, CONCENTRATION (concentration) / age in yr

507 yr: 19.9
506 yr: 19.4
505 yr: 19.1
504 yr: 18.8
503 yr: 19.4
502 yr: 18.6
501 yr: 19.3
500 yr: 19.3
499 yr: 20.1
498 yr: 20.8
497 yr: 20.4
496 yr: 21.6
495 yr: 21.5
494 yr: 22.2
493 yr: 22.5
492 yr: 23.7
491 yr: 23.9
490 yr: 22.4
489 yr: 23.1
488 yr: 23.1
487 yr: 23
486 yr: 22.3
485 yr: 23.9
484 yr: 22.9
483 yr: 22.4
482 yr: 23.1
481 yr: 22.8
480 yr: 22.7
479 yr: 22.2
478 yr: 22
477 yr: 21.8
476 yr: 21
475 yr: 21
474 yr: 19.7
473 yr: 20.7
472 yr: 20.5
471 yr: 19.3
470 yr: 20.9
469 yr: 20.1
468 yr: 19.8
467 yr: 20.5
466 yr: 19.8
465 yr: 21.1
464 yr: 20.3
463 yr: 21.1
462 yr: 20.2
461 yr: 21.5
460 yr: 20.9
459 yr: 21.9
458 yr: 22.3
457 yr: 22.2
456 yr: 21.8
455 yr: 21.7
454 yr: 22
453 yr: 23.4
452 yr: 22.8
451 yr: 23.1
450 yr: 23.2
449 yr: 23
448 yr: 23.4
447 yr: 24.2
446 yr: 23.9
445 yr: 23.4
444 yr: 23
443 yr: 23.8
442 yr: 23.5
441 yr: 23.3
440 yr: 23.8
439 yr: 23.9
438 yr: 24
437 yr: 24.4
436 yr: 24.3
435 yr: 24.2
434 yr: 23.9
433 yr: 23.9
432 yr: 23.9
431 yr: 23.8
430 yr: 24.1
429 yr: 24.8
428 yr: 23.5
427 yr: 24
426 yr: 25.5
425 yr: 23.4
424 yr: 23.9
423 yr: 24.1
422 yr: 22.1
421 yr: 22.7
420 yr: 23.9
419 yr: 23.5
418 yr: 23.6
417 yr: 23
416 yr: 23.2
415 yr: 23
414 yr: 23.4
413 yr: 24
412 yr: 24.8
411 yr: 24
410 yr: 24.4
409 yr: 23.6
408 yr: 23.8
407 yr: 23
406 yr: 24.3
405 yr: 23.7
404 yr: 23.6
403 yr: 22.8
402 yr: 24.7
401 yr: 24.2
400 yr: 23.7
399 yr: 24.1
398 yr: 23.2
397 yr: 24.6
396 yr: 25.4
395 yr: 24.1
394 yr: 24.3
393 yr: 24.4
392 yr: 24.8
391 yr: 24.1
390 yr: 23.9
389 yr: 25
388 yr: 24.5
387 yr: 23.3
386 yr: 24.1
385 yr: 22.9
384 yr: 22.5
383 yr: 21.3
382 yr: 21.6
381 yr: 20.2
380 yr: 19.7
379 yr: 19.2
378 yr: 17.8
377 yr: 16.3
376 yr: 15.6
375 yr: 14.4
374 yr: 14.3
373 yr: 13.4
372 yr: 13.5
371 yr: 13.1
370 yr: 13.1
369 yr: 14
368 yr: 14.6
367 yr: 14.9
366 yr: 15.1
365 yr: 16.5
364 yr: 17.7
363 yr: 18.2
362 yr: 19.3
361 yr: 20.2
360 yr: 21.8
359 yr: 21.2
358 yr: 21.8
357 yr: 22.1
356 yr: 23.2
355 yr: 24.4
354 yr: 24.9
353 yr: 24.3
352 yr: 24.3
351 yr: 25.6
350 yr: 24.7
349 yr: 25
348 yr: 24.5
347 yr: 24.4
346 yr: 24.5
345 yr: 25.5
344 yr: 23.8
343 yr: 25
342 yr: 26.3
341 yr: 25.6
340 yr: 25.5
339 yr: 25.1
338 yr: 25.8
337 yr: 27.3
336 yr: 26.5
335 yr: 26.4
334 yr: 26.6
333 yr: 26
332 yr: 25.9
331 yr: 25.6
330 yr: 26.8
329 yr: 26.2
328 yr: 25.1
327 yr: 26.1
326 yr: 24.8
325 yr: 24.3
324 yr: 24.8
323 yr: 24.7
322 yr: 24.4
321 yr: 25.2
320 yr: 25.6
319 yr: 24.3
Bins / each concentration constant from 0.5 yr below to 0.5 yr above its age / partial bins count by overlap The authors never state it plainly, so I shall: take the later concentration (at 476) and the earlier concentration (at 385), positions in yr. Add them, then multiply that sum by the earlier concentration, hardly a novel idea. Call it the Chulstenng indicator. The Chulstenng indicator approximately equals 1005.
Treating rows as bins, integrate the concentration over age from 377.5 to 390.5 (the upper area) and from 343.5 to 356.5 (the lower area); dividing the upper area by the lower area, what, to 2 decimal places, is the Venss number 0.90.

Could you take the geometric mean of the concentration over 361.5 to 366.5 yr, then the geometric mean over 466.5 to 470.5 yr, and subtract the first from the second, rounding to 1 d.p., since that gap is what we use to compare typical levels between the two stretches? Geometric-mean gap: 3.0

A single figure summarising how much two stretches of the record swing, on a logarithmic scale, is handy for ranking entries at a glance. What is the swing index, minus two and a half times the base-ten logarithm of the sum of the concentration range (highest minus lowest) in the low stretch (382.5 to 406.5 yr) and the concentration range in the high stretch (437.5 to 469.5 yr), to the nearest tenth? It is -2.3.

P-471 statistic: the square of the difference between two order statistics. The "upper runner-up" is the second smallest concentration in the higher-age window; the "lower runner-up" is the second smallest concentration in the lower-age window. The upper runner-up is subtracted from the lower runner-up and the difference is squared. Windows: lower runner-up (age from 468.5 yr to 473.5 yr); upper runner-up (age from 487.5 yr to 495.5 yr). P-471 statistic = 4.4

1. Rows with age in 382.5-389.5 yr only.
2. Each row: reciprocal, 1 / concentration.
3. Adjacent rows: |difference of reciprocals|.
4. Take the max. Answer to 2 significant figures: 0.0025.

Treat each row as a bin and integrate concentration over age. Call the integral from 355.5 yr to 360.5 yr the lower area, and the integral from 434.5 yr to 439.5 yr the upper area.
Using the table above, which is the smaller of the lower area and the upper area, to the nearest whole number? 110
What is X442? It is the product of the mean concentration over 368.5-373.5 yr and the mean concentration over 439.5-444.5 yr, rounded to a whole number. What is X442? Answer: 315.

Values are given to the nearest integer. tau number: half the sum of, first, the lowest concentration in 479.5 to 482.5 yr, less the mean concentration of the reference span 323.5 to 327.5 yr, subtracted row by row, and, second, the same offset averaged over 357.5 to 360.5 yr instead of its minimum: -3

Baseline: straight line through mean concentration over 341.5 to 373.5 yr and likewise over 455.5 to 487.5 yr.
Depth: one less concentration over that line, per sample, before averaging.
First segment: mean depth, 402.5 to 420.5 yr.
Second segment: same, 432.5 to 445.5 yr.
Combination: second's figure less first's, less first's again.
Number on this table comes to 0.13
